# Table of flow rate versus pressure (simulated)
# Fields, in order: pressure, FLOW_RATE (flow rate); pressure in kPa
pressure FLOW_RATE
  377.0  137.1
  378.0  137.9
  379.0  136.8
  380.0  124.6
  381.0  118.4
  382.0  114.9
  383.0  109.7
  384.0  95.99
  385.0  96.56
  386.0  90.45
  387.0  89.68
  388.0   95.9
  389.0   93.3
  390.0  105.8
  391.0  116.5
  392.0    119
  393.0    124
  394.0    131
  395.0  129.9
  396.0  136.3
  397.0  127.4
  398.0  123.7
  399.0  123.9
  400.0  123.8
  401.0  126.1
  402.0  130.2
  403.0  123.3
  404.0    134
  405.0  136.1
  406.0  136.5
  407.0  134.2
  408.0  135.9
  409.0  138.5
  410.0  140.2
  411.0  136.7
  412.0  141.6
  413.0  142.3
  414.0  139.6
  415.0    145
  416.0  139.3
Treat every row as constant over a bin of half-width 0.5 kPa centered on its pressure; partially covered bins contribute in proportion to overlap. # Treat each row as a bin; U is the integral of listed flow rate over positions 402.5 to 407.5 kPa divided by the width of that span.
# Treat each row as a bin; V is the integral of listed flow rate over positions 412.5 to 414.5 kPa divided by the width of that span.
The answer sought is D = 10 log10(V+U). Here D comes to 24.4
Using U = 133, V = 141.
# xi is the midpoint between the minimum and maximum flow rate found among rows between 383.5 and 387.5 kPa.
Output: 93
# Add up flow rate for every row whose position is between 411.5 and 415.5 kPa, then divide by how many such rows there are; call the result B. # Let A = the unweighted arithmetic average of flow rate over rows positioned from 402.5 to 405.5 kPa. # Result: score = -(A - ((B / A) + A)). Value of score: 1.08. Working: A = 131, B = 142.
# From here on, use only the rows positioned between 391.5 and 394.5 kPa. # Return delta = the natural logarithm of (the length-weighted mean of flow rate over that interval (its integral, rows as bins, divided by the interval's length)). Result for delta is 4.83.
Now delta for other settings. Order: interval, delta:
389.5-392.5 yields 4.73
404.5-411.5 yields 4.92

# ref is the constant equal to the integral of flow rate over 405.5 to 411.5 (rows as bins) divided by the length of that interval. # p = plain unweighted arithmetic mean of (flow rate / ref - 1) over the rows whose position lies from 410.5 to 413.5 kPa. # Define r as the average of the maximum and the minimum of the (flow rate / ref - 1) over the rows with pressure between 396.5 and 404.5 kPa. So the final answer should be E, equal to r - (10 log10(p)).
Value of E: 16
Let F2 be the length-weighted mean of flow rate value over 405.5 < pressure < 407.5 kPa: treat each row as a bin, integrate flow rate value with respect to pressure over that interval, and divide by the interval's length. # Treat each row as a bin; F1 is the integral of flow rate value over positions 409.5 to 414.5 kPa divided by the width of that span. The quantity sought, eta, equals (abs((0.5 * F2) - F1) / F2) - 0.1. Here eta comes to 0.43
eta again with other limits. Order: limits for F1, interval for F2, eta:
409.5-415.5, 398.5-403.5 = 0.52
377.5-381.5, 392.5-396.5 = 0.39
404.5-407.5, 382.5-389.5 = 0.81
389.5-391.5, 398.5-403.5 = 0.29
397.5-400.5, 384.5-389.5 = 0.73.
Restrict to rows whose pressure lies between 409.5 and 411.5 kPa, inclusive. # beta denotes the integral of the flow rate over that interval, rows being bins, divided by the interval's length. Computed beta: 138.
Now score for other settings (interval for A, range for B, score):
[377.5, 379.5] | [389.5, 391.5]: 0.81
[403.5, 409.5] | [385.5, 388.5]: 0.68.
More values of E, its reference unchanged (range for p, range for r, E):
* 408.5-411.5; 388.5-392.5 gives 19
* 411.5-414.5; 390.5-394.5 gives 15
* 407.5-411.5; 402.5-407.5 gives 22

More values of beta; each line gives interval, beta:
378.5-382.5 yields 124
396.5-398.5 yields 126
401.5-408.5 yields 133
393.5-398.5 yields 130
